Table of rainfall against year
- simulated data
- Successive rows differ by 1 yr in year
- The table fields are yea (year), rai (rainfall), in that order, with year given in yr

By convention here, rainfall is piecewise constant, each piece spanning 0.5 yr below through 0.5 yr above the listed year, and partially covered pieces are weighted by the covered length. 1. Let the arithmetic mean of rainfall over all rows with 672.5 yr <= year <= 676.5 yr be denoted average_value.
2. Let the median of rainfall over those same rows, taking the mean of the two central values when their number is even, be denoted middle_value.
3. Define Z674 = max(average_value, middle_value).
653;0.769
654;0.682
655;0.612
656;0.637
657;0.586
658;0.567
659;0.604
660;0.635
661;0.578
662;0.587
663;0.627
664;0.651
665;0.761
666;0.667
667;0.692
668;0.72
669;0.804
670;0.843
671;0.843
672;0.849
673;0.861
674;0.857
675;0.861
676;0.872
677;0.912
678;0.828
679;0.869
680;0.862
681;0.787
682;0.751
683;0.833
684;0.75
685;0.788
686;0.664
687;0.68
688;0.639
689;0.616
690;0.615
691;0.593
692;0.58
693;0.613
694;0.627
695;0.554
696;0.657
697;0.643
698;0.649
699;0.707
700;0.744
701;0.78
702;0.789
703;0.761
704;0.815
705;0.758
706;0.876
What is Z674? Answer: 0.86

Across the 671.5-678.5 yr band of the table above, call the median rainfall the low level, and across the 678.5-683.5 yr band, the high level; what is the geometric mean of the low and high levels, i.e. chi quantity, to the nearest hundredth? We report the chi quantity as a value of 0.85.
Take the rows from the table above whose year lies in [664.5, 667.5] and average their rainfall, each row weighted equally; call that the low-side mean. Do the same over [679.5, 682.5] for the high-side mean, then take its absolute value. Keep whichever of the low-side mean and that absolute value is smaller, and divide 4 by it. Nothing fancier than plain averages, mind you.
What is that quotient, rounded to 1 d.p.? 5.7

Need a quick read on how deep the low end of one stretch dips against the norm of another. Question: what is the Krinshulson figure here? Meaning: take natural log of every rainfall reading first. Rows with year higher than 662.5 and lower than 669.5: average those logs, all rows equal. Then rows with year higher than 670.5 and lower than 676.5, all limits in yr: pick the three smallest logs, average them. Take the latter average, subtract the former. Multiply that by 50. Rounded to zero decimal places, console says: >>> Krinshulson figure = 10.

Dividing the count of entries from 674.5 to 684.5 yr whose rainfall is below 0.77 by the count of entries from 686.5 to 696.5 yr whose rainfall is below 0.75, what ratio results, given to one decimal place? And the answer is 0.2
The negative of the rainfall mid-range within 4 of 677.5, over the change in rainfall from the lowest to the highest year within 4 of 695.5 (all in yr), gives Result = -7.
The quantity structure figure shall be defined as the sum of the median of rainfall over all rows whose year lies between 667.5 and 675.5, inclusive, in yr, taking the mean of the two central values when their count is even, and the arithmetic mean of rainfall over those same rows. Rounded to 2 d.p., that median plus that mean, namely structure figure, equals 1.68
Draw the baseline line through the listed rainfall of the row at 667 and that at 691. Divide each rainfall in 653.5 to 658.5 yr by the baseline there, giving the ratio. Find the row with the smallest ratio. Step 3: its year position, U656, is 658 yr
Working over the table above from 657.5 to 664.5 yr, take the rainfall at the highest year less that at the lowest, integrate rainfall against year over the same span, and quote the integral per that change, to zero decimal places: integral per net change 51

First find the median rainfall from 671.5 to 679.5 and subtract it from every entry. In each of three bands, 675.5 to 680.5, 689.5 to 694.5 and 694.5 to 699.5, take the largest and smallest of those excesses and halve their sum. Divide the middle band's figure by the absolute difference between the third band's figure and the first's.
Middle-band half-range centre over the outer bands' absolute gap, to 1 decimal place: -1.1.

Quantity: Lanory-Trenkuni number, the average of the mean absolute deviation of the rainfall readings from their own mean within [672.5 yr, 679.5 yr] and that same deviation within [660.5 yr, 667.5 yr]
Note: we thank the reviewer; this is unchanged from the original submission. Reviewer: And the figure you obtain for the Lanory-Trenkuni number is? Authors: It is 0.031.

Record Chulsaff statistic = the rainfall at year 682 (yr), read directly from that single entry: 0.751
